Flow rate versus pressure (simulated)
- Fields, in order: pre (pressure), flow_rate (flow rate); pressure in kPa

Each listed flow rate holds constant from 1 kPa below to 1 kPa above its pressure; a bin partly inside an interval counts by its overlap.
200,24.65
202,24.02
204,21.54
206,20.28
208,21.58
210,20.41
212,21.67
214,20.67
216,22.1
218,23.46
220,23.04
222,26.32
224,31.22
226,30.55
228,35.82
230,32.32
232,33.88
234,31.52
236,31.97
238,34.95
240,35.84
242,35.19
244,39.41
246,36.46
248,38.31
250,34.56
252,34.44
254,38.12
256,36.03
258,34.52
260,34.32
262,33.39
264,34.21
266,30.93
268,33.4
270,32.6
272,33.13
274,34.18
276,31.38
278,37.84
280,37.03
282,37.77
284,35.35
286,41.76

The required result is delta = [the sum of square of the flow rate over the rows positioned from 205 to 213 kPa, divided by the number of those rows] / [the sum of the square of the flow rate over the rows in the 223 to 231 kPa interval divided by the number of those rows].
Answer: 0.4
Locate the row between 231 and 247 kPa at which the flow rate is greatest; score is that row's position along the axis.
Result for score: 244 kPa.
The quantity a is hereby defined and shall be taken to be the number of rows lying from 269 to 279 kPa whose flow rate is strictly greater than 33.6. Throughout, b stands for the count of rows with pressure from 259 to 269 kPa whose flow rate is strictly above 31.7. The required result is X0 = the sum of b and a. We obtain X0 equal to 6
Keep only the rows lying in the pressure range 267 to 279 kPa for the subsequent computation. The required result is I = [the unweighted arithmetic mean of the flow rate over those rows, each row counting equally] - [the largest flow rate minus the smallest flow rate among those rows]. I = 27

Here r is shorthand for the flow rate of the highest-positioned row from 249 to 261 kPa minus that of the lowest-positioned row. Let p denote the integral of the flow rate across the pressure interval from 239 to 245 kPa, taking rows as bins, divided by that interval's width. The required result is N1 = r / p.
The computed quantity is -0.01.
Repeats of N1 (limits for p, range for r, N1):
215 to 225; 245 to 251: -0.08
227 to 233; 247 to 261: -0.12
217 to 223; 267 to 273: -0.01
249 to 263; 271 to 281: 0.11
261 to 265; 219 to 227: 0.22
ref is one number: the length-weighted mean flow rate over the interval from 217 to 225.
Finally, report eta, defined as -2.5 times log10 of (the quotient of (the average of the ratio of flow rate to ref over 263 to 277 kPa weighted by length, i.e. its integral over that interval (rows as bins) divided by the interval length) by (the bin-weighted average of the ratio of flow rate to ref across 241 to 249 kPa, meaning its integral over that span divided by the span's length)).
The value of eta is 0.1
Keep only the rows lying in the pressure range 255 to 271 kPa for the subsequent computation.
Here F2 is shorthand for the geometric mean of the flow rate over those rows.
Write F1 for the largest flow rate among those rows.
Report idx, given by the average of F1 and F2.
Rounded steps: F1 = 36.03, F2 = 33.6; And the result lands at 34.8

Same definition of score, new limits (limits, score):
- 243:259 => 244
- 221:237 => 228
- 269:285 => 278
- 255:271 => 256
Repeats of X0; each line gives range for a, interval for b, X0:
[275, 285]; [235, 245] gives 9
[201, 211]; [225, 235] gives 3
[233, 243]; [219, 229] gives 4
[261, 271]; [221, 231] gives 3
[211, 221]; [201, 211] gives 0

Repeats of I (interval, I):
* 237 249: 32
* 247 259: 32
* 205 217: 19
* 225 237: 27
